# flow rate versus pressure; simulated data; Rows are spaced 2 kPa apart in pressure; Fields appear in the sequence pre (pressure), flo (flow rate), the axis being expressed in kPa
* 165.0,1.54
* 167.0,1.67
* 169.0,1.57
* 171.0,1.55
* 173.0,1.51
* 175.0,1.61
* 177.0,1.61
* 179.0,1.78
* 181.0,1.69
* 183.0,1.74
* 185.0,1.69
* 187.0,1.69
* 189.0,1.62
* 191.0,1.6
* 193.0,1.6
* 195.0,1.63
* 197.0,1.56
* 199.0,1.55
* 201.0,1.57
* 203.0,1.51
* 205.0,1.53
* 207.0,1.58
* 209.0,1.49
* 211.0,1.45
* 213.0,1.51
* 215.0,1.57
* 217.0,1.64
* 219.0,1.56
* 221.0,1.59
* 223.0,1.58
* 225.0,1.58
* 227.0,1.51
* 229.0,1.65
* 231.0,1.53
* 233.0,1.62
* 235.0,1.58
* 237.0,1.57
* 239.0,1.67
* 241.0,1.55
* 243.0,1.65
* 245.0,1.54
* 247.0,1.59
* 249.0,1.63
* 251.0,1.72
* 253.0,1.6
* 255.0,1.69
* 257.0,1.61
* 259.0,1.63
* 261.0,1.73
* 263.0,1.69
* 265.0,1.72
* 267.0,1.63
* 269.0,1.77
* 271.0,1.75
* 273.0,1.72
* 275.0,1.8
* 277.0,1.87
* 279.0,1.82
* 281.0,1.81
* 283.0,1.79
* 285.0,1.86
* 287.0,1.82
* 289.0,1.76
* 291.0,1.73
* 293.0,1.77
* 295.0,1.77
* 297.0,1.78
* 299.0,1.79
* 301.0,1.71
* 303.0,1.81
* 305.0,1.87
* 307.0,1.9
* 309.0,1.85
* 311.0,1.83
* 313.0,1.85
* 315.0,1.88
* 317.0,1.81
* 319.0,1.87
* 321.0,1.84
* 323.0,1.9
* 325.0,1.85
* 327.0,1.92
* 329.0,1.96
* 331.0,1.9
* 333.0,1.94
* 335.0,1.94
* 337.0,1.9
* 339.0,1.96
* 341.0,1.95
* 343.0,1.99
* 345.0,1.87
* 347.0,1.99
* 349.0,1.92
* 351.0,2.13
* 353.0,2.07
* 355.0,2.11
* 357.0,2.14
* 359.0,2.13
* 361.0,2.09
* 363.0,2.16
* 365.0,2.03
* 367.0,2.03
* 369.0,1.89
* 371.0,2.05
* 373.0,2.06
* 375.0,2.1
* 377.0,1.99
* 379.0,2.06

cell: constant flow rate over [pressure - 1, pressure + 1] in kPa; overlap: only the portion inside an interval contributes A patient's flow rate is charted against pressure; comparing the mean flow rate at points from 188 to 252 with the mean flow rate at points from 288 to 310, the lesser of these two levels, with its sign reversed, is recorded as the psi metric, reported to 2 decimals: -1.58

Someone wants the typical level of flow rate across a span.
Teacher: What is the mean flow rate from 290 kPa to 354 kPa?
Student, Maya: 1.88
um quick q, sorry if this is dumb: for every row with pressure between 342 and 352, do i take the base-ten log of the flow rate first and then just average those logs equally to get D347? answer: 0.30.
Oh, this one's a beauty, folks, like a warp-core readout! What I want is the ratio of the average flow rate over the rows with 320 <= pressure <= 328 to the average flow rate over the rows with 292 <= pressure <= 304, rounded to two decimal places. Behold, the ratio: 1.06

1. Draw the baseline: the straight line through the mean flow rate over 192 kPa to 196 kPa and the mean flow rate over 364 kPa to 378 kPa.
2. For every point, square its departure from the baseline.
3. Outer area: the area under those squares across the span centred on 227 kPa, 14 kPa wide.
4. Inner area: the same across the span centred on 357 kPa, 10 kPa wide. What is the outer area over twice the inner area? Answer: 1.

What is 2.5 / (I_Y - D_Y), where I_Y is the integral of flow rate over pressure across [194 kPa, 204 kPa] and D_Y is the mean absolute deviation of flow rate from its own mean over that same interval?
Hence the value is 0.160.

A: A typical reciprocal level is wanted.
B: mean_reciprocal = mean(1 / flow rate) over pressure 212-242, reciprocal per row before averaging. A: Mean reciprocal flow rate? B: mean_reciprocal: 0.63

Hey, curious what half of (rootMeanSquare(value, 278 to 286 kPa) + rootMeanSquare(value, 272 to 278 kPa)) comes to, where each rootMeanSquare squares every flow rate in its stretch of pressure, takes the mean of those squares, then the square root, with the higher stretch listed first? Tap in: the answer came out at 1.81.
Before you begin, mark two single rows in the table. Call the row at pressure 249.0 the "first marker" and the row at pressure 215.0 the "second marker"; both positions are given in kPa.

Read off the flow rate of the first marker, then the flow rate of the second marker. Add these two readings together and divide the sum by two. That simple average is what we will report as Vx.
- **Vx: 1.60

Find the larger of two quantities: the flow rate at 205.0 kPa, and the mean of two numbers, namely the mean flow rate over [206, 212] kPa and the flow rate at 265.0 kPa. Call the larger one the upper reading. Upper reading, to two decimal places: 1.61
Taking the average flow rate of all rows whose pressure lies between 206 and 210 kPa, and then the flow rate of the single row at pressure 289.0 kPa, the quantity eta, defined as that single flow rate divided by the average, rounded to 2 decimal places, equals 1.15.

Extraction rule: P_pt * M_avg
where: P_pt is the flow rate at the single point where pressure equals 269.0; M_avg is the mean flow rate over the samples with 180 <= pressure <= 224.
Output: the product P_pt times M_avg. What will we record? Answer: 2.81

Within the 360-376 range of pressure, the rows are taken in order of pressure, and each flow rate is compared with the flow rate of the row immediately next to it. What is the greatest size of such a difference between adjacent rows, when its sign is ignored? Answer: 0.16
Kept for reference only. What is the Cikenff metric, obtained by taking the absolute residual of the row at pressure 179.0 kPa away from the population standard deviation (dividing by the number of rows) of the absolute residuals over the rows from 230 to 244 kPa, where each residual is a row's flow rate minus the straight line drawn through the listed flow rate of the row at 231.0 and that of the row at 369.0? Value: -0.34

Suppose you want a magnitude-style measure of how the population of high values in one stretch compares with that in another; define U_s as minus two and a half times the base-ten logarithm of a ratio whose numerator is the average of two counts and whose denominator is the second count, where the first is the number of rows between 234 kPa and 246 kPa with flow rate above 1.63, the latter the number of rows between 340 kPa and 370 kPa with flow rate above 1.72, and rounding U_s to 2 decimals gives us 0.62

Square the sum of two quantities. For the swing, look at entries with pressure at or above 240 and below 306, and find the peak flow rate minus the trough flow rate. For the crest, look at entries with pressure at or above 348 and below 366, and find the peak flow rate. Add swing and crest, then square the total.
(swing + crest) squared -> 6.2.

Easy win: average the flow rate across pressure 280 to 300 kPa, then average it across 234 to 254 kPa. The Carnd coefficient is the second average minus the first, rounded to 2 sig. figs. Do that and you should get -0.18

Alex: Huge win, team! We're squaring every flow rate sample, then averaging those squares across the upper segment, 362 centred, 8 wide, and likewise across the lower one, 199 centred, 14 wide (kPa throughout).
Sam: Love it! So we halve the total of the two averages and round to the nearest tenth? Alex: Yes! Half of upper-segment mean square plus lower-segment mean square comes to 3.4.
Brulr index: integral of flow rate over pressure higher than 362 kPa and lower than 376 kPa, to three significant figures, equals 28.6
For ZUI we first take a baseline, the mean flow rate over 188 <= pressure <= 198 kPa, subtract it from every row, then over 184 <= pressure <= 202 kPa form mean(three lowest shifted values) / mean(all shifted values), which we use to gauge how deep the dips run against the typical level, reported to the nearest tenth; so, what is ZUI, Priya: -4.1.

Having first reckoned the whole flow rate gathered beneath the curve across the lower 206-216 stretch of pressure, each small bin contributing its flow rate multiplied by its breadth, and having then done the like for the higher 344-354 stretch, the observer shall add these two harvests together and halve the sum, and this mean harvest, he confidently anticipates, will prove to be 17.6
